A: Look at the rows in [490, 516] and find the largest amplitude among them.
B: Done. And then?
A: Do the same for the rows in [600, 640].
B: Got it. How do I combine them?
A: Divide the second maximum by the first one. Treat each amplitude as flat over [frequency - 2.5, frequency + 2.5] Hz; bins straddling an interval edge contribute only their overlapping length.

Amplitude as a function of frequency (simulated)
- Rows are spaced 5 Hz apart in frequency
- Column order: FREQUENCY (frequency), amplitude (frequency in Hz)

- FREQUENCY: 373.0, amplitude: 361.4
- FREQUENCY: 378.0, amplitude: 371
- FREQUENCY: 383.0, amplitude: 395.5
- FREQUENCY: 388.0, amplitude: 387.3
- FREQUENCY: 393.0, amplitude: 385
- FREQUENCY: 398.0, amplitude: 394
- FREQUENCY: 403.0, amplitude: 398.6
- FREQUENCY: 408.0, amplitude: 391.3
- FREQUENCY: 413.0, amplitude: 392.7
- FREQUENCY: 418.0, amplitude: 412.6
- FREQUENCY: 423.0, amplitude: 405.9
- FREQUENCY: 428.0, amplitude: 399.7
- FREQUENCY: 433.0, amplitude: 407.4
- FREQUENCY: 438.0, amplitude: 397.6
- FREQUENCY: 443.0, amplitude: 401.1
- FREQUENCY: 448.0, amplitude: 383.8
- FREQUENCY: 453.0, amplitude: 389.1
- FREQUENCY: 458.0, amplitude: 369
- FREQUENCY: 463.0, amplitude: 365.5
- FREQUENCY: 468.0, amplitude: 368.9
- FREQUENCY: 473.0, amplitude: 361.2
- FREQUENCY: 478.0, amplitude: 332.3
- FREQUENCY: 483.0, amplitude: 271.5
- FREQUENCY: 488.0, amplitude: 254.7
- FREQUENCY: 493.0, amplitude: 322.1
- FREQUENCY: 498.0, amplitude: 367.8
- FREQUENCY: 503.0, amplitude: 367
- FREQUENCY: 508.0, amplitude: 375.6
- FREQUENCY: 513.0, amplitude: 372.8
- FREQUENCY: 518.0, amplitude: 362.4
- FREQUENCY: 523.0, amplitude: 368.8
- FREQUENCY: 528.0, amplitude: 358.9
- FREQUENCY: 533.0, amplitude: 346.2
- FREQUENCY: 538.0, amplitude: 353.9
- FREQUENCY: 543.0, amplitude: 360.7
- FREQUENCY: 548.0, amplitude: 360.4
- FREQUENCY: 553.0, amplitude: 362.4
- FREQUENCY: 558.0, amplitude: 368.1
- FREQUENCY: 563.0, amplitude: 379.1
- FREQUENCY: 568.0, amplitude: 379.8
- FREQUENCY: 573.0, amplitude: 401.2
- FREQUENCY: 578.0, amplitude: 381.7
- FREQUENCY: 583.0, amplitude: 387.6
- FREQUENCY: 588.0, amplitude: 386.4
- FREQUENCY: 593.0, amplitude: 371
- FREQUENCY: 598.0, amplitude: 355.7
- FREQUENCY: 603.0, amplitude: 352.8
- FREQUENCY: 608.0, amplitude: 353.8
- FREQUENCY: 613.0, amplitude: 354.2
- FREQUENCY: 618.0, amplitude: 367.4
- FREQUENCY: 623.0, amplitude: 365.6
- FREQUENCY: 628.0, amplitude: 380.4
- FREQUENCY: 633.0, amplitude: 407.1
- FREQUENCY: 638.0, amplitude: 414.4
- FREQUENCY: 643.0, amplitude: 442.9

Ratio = 1.10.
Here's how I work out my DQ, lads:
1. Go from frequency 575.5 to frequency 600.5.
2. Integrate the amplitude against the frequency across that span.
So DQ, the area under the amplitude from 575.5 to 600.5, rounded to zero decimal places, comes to 9412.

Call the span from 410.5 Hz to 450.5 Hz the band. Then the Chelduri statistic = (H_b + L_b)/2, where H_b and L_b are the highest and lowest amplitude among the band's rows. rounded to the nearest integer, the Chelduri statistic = 398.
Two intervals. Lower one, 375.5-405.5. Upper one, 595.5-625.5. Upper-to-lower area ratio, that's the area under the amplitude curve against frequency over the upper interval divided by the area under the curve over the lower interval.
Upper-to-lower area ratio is 0.92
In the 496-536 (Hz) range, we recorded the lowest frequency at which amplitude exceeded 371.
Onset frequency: 508.0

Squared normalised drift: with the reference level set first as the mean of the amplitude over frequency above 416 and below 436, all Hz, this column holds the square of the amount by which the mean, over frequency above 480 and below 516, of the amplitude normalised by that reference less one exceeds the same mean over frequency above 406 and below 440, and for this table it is 0.028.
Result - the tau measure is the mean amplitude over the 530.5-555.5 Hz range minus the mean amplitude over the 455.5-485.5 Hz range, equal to 12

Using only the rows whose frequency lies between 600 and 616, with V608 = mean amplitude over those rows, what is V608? 354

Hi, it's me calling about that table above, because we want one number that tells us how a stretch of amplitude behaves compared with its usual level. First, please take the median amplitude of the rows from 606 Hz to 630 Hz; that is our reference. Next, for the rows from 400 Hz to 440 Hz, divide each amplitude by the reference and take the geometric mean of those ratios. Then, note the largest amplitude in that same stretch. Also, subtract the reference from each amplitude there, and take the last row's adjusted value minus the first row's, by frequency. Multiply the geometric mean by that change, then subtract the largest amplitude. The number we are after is -414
